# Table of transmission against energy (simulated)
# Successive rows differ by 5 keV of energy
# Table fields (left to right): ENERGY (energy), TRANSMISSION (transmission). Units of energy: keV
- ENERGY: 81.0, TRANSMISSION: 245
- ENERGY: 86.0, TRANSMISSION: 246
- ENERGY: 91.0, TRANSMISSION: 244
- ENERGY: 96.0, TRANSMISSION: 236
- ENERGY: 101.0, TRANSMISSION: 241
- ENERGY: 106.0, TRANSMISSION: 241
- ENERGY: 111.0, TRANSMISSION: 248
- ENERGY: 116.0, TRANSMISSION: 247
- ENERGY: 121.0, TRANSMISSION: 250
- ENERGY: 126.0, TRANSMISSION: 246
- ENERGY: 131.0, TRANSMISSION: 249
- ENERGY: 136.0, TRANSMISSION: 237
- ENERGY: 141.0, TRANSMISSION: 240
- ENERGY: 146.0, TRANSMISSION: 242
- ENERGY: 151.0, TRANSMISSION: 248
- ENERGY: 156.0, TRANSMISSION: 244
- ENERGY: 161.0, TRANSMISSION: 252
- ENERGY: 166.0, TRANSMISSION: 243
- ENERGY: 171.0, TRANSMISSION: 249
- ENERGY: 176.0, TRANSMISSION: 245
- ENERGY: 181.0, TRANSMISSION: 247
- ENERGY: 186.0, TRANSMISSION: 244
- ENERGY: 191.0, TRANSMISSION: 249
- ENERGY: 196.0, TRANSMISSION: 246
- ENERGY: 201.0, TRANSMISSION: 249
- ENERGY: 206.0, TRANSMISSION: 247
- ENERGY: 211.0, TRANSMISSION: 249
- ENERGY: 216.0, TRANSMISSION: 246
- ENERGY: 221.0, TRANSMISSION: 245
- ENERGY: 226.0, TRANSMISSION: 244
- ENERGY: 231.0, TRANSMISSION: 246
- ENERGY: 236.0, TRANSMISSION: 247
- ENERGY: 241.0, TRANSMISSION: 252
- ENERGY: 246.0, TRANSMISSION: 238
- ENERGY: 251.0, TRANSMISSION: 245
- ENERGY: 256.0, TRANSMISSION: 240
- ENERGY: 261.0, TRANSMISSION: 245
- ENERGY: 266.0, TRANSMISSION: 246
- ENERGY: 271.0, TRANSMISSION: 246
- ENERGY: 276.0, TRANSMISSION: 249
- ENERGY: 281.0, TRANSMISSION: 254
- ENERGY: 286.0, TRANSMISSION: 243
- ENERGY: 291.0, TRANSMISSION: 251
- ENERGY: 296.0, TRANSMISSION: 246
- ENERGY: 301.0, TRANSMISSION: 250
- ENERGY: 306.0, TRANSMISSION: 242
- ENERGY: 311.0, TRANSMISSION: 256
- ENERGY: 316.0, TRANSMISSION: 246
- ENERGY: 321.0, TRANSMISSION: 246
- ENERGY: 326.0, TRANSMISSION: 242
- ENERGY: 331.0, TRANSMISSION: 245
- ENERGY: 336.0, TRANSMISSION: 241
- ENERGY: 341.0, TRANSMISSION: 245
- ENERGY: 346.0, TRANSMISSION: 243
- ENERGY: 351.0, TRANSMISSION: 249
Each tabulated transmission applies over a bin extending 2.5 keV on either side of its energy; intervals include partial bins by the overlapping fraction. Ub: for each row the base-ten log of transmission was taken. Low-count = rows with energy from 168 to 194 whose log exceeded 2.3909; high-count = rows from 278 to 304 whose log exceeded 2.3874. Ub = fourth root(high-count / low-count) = 1.07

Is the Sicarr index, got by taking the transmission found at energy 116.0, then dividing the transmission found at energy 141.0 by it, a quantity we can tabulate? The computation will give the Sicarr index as 0.97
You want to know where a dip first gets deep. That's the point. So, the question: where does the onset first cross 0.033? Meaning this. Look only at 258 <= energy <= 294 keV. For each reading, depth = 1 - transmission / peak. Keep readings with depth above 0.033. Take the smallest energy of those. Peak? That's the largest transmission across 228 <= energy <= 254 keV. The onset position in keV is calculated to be 286.0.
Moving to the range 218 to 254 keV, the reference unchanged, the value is 246.0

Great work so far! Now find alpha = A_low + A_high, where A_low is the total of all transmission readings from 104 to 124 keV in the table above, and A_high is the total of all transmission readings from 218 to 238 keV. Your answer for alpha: 1968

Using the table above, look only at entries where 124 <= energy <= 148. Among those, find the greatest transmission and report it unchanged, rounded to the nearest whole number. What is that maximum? 249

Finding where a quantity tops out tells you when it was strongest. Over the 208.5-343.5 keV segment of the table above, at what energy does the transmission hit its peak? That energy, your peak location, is 311.0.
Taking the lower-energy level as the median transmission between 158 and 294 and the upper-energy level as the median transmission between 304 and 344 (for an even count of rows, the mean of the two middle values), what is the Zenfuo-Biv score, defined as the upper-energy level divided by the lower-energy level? 0.996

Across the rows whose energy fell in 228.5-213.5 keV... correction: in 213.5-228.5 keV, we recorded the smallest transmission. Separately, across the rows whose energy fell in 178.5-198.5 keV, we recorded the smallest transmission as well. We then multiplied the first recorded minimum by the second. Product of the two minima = 59536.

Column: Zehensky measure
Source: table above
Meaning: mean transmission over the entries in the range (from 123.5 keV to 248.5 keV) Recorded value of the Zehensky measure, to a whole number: 246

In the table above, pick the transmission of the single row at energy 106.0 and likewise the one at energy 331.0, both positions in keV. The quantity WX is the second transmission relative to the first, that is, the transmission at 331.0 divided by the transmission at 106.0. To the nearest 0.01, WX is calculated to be 1.02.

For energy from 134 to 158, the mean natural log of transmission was 5.49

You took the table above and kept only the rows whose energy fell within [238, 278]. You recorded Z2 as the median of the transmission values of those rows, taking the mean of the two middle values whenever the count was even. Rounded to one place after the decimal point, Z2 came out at 245.5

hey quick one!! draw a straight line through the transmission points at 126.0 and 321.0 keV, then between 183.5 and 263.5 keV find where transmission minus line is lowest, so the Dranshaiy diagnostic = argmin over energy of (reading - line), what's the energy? 246.0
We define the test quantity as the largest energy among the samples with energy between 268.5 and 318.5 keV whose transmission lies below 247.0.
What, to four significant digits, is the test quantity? 316.0 keV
